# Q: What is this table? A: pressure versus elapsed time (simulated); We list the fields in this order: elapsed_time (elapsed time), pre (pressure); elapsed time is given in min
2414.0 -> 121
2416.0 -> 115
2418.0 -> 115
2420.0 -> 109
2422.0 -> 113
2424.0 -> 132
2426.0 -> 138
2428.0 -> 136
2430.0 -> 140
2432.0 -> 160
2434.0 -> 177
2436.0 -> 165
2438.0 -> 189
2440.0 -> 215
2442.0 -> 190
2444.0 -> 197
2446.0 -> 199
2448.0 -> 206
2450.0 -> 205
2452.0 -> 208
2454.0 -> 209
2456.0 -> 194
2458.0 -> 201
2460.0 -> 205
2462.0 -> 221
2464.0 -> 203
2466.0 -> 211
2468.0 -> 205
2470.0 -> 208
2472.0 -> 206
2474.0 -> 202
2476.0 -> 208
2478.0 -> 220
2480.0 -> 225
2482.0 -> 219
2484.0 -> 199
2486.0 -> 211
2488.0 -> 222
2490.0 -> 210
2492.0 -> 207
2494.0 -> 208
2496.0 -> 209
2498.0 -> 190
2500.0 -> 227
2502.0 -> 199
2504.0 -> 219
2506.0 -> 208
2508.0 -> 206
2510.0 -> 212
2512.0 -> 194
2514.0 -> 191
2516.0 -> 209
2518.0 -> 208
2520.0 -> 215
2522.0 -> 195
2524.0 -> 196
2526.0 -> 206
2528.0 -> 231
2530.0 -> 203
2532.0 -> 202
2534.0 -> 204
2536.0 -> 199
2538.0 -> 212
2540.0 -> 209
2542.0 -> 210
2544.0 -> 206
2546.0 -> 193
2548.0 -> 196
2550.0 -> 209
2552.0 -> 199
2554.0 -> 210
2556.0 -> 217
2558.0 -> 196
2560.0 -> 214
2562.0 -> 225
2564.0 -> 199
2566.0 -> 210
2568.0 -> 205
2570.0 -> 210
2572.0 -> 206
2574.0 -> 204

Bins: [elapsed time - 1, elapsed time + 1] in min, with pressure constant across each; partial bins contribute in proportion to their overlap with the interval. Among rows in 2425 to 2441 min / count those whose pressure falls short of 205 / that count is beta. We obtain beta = 7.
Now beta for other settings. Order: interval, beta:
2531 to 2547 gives 4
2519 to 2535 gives 5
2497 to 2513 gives 3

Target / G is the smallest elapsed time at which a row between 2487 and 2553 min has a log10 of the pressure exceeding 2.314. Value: 2488.0 min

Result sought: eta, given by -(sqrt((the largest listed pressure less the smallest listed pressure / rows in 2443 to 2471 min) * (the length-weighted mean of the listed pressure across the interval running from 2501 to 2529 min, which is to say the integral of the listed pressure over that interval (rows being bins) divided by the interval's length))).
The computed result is -74.6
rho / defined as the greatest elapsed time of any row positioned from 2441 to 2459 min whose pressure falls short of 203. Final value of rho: 2458.0 min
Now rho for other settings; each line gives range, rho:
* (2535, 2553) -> 2552.0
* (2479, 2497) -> 2484.0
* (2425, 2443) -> 2442.0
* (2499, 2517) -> 2514.0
